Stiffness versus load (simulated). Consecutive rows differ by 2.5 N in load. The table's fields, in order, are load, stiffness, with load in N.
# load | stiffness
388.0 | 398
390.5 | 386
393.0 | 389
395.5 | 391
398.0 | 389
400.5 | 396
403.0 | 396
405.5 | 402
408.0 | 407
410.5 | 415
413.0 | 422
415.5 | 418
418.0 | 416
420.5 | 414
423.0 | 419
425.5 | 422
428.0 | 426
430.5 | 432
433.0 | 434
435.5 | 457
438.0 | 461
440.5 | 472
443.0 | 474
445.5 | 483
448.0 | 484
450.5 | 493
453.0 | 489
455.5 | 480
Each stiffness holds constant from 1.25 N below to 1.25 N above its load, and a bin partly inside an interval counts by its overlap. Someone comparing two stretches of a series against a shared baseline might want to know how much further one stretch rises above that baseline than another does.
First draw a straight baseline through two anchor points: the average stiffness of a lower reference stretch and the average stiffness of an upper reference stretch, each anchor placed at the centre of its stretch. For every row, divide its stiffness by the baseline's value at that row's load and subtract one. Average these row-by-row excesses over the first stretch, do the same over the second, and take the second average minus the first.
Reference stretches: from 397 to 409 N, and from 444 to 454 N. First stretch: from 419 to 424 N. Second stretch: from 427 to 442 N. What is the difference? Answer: 0.016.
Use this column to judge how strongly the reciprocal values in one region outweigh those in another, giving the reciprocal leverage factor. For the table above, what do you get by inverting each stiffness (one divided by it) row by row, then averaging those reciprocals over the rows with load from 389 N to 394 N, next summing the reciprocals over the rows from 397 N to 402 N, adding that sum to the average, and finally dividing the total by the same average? 3.0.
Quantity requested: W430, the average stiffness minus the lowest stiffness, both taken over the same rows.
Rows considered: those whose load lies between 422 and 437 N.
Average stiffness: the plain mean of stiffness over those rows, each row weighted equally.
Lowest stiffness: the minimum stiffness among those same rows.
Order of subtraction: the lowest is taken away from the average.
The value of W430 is 13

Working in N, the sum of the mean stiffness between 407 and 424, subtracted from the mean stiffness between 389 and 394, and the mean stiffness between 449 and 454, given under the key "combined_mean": 463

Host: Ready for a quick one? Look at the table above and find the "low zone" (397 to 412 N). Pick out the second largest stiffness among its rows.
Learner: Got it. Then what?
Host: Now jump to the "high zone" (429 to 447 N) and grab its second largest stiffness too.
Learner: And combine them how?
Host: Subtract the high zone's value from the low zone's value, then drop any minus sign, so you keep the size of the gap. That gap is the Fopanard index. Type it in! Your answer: 67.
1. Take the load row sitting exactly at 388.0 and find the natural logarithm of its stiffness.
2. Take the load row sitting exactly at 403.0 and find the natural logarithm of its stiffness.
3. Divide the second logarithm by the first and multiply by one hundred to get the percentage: 100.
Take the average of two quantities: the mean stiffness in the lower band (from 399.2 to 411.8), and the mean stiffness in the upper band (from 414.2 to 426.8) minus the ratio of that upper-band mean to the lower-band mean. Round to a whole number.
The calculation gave 410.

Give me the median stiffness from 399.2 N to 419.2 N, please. 411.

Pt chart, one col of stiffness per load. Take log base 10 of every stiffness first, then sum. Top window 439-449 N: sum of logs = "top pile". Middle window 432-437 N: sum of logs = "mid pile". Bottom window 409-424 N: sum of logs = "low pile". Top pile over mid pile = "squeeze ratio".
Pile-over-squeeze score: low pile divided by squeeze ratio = 7.8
